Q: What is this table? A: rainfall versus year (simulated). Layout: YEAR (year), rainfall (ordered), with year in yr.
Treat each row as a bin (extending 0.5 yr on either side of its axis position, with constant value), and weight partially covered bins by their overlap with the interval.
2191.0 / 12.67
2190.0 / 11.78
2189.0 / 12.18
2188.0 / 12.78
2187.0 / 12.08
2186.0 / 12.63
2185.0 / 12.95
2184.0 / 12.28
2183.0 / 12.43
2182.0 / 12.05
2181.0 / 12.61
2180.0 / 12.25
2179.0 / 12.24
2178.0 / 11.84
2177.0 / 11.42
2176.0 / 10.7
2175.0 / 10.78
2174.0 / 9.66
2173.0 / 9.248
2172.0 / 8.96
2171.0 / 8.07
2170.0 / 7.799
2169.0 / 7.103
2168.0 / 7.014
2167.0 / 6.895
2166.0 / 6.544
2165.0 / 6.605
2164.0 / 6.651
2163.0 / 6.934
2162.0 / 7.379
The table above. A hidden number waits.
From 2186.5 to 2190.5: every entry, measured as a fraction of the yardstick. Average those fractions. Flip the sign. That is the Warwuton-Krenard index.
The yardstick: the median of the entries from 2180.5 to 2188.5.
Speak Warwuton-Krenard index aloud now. -0.97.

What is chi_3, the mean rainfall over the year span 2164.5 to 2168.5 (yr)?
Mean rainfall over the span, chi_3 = 6.8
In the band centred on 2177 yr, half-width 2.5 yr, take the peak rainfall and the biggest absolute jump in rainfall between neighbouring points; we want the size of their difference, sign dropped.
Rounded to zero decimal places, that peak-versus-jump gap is 12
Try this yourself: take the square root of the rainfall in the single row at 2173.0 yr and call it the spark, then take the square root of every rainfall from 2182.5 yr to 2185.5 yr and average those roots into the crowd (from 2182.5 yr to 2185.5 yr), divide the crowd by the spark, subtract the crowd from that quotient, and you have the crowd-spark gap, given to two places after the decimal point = -2.38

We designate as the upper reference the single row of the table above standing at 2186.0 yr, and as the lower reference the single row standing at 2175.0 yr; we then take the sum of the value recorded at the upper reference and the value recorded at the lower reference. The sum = 23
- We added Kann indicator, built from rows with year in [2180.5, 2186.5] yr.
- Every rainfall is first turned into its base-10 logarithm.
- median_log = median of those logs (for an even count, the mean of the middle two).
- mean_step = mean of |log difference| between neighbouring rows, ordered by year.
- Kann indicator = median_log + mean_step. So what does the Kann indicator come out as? 1.11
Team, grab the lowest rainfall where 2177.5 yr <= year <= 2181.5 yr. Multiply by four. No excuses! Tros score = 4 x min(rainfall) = 47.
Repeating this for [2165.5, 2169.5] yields 26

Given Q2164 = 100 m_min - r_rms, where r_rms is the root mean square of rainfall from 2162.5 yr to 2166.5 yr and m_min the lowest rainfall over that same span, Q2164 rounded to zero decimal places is 648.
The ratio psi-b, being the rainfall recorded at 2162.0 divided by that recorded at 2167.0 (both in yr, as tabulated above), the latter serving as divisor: 1.1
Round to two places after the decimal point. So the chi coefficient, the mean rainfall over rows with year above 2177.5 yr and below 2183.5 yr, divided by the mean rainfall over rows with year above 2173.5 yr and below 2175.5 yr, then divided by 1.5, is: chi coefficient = 0.80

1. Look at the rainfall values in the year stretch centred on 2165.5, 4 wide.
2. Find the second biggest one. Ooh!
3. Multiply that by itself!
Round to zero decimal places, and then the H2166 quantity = 44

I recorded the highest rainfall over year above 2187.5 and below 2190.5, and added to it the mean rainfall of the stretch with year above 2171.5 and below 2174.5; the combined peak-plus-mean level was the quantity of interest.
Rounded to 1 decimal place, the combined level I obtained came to 22.1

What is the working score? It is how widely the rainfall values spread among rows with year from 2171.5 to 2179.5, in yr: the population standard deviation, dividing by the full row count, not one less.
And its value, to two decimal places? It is 1.14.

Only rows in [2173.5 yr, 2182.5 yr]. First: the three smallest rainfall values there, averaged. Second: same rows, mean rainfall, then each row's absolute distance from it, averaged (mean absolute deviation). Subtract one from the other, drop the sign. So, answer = 10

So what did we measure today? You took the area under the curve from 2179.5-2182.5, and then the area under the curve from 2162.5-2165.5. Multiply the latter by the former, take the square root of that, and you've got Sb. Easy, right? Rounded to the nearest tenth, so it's 27.3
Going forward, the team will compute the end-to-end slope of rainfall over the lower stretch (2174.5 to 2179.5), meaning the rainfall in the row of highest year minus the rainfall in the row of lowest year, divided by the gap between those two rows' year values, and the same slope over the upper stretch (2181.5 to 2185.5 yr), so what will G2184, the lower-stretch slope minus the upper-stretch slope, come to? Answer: 0.1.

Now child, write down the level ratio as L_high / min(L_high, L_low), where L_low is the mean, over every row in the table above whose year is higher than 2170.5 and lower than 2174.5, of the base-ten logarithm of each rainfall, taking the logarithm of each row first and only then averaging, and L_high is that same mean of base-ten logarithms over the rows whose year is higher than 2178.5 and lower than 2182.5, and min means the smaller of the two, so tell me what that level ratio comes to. 1.14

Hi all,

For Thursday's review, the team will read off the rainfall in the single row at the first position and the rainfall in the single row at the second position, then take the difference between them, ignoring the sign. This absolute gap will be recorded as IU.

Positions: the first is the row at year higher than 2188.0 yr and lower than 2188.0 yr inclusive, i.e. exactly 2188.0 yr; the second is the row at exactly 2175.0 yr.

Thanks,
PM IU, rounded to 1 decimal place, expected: 2.0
